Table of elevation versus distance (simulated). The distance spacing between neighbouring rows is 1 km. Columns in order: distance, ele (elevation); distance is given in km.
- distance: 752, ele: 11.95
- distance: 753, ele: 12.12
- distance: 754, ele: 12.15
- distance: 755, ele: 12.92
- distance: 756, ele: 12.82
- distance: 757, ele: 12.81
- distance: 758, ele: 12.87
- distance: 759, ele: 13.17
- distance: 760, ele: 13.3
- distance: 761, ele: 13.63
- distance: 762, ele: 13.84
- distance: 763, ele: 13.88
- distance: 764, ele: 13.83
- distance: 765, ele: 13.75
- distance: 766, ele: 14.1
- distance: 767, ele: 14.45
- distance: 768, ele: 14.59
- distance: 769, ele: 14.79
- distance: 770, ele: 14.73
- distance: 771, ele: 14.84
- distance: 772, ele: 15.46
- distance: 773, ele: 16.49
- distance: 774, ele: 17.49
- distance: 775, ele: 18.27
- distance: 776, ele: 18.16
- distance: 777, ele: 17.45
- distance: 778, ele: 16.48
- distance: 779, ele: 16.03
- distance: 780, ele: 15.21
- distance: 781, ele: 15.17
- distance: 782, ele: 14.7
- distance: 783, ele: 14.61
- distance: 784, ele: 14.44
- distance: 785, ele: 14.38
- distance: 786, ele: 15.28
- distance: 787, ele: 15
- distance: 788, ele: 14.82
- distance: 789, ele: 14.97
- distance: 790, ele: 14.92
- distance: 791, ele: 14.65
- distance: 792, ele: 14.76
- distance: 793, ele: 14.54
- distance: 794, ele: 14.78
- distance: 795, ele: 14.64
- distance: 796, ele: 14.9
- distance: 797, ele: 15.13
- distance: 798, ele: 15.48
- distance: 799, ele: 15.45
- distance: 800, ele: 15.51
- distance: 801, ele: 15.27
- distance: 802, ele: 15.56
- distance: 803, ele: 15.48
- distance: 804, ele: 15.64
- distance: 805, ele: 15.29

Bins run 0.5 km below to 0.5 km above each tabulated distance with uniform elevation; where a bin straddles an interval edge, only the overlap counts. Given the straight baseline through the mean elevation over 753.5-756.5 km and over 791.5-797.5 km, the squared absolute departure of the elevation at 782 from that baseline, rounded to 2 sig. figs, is 0.35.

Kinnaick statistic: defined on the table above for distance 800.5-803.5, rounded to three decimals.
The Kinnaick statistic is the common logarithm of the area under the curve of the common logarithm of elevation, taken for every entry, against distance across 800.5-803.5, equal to 0.552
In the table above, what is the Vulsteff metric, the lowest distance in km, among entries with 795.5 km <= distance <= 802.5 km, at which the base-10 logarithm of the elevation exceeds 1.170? 796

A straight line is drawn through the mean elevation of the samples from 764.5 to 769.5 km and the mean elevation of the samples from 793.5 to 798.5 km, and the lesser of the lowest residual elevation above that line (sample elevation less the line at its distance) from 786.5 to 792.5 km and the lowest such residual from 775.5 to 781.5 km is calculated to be -0.22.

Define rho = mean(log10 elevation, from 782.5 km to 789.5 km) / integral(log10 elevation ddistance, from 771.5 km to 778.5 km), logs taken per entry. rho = 0.136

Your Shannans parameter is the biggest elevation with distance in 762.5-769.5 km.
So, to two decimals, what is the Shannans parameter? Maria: 14.79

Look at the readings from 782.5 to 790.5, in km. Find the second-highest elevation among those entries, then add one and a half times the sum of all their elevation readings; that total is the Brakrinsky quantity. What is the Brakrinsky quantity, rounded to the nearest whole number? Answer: 193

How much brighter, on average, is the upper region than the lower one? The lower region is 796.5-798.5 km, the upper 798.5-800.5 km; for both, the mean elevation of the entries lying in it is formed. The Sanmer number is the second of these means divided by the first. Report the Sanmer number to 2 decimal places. 1.01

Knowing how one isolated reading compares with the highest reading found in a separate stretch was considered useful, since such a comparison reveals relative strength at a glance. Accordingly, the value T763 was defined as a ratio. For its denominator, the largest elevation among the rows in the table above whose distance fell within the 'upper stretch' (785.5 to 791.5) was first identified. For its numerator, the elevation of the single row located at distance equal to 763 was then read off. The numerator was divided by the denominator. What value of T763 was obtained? 0.91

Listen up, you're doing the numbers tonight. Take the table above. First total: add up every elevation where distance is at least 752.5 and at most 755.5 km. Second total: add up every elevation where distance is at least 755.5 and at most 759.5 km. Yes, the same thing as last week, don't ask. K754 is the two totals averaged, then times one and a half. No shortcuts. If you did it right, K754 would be 67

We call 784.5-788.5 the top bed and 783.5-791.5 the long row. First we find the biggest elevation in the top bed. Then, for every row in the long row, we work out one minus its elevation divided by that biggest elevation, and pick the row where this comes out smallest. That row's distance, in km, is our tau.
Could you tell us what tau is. 786 km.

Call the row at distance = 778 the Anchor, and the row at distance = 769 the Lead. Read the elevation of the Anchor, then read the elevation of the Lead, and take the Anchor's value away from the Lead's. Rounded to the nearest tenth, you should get -1.7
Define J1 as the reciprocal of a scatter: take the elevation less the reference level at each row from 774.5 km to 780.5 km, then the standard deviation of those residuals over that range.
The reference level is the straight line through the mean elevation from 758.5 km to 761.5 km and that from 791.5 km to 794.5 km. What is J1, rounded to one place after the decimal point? 0.8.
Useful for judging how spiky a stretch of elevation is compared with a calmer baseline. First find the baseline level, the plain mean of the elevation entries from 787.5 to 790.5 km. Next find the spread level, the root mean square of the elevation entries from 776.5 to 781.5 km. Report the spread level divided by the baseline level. 1.08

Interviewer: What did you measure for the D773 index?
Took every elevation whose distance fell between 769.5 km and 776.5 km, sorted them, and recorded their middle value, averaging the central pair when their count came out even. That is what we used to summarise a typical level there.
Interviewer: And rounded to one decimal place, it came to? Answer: 16.5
